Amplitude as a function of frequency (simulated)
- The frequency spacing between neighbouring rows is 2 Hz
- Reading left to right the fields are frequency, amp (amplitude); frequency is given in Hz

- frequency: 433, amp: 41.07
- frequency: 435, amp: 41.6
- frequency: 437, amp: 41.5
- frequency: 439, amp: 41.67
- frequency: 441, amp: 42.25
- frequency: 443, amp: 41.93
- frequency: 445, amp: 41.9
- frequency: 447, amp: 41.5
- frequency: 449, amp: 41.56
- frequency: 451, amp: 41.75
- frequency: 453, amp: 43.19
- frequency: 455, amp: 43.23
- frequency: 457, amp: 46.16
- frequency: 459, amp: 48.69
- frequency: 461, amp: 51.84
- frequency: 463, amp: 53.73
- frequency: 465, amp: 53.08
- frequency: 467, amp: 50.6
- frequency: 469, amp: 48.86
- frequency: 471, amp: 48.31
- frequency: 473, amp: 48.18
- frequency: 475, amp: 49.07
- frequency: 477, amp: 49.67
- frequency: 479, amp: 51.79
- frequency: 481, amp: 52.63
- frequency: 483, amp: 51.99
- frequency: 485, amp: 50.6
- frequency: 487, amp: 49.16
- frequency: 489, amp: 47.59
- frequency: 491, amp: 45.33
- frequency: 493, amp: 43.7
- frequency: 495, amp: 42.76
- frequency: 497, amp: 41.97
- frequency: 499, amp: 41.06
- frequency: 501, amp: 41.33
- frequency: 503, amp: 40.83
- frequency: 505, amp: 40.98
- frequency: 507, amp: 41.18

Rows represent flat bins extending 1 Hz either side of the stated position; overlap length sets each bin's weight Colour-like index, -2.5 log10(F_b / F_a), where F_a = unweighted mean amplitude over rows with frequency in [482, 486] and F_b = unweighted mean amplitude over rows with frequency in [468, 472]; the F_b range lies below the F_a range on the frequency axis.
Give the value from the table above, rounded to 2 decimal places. 0.06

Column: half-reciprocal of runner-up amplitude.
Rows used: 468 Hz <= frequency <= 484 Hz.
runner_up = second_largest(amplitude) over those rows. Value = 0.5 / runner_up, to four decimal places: 0.0096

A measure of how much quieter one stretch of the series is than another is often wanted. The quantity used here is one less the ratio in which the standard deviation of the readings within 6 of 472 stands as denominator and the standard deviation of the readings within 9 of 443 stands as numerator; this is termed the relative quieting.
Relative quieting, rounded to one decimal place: 0.7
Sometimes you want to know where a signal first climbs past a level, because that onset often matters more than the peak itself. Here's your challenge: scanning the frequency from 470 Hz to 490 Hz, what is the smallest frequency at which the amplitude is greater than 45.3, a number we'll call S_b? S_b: 471 Hz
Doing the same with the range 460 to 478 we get 461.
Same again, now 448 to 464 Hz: 457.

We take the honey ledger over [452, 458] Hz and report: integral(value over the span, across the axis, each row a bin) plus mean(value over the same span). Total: 309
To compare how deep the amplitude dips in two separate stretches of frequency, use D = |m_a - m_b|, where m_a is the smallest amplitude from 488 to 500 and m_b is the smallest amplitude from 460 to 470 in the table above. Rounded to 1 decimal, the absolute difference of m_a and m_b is 7.8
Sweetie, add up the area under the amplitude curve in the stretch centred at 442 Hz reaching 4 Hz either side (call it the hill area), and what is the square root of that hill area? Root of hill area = 18.3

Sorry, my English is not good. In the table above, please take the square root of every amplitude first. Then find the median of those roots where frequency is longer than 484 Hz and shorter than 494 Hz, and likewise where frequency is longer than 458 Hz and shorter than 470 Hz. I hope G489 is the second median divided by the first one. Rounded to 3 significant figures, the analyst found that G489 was 1.04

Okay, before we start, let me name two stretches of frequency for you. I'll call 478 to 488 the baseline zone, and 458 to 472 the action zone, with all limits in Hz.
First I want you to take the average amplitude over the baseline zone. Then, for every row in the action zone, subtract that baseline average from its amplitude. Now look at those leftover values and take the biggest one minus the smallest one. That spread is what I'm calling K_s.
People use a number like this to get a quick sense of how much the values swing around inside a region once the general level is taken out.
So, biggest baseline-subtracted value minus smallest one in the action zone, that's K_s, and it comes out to 5.4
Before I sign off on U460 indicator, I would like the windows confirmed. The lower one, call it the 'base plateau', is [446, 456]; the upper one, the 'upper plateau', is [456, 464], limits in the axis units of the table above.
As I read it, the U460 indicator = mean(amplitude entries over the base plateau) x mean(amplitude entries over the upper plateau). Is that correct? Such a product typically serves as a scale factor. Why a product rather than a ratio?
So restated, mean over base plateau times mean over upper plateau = 2117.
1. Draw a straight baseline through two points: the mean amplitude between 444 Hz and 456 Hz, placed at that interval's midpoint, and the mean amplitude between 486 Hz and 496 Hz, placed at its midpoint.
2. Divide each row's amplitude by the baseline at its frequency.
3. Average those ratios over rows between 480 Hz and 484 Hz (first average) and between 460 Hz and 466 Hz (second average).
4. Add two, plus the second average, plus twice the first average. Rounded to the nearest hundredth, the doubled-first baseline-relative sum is 5.55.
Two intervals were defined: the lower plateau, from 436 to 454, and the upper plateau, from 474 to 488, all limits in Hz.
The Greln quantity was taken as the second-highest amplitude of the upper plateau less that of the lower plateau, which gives 10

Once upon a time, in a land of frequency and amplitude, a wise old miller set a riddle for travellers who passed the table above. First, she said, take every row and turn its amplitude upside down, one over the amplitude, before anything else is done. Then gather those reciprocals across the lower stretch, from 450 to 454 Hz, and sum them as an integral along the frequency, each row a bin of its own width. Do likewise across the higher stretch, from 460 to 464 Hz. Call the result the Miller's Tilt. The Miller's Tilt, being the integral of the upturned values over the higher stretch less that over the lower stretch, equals -0.0184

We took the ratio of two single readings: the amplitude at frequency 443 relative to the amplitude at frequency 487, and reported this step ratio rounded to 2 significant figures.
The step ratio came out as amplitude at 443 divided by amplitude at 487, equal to 0.85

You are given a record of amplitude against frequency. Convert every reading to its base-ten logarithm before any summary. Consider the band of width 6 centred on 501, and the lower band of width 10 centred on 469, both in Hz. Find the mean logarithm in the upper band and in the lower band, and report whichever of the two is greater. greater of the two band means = 1.70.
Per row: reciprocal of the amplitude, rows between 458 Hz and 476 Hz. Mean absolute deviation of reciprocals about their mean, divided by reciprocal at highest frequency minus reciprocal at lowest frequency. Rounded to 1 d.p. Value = -4.5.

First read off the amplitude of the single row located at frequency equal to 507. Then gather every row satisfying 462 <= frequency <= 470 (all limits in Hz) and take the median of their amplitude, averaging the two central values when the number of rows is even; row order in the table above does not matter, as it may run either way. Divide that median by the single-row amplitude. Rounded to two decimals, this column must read 1.26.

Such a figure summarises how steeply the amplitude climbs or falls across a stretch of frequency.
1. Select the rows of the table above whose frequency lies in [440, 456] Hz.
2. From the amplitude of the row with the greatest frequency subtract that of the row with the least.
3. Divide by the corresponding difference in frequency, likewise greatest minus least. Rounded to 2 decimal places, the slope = 0.07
